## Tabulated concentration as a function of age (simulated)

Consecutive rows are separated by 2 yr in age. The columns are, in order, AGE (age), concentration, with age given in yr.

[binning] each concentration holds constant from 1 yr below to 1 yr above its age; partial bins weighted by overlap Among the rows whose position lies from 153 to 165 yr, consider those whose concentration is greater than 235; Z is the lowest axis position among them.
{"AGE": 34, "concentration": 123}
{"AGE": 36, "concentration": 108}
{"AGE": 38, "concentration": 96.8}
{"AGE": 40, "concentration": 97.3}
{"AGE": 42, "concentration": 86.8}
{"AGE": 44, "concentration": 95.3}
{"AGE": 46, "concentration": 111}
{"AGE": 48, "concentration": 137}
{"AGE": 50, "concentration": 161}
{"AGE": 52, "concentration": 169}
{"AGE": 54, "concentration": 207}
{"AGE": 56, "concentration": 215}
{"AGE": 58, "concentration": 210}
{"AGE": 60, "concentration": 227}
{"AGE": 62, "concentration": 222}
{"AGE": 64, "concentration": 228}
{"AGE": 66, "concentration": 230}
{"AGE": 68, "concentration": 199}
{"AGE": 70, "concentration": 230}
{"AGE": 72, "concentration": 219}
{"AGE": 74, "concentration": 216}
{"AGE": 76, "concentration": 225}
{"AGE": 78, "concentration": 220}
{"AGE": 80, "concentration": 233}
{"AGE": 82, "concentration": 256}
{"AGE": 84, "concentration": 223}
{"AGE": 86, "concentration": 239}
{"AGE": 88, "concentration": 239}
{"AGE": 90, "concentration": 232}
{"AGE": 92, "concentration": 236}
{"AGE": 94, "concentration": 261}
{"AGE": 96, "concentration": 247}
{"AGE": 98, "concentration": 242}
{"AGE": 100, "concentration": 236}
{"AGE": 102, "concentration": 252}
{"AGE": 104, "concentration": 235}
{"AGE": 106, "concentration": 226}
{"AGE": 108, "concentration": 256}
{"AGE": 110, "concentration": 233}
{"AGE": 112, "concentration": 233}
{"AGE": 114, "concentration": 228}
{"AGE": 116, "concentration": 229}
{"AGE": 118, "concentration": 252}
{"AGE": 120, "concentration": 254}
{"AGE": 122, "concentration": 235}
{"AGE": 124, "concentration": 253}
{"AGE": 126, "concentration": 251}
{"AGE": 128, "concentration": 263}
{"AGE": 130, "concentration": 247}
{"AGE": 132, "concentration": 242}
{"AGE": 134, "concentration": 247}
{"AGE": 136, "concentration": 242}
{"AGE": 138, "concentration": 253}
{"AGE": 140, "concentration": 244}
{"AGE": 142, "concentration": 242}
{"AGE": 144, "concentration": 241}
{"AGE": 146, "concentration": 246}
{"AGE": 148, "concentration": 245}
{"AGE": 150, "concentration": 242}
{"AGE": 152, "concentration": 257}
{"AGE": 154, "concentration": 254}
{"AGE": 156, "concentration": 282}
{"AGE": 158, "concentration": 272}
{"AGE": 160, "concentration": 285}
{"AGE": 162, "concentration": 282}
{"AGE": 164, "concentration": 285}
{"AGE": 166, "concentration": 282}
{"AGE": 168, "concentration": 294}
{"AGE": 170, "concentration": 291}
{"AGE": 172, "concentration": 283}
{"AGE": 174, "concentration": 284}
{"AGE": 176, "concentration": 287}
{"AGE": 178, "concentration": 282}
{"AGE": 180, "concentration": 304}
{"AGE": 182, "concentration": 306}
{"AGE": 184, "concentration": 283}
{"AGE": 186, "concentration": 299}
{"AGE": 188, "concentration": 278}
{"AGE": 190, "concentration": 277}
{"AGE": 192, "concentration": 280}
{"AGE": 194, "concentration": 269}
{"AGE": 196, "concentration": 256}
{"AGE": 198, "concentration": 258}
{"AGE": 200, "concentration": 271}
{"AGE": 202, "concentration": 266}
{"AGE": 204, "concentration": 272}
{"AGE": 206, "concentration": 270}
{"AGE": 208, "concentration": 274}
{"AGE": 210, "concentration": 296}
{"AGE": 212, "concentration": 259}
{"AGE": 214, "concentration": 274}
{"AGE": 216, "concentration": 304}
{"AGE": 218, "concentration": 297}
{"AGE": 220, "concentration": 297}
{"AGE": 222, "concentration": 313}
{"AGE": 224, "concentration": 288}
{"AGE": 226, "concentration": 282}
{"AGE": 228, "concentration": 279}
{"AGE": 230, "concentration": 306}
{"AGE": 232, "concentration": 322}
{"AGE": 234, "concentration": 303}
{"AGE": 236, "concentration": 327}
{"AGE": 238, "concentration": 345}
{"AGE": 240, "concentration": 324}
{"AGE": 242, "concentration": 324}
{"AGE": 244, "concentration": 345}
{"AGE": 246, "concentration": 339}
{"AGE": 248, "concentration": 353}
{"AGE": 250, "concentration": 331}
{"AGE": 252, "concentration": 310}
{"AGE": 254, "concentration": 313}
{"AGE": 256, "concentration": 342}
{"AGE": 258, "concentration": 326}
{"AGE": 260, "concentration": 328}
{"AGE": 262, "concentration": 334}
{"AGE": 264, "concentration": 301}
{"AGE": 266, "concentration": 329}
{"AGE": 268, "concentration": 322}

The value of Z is 154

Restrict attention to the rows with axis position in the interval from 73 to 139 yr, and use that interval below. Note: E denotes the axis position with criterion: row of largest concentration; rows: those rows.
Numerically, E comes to 128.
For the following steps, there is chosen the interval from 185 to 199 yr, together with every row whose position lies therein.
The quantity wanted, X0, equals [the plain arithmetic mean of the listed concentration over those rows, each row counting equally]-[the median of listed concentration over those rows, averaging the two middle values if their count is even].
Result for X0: -3.1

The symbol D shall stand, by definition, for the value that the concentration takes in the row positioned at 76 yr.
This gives 225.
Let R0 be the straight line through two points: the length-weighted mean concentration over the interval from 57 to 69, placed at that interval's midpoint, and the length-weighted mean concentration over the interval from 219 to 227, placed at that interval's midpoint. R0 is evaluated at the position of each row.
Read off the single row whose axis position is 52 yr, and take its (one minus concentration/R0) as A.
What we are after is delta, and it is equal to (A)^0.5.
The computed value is 0.46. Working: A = 0.21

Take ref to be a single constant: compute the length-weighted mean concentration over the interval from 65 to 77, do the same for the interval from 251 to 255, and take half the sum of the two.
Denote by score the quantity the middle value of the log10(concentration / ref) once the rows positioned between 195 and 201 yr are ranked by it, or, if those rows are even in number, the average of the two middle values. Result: -0.013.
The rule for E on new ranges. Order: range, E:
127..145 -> 128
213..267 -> 248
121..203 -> 182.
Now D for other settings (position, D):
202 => 266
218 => 297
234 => 303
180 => 304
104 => 235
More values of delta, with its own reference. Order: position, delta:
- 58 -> 0.18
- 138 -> 0.08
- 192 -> 0.03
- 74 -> 0.19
